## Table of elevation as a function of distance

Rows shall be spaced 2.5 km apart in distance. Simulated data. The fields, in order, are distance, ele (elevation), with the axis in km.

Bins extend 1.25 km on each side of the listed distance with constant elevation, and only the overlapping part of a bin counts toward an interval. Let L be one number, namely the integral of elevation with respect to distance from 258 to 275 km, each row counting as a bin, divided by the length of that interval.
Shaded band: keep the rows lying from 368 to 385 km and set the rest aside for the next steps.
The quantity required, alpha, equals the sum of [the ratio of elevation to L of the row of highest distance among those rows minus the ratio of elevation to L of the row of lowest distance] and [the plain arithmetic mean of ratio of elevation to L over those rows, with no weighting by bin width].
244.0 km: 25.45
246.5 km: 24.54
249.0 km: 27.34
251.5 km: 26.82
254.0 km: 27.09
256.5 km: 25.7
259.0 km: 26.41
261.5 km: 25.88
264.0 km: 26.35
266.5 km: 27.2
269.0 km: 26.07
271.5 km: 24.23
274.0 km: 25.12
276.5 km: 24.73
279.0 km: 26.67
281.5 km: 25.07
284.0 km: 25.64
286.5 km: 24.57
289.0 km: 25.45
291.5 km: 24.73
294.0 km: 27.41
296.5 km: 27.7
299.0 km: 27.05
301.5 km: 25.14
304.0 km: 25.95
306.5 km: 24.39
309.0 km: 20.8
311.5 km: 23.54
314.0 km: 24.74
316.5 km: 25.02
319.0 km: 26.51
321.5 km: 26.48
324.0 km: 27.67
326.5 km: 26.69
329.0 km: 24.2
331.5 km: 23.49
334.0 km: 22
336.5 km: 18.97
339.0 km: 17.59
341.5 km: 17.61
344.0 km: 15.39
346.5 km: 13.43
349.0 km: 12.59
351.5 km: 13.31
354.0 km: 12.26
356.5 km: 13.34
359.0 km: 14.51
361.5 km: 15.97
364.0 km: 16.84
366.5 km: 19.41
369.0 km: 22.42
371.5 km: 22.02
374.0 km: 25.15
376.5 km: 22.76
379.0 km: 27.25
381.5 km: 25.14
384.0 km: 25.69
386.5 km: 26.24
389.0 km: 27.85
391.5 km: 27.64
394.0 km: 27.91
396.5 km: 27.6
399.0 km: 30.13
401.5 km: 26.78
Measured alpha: 1.1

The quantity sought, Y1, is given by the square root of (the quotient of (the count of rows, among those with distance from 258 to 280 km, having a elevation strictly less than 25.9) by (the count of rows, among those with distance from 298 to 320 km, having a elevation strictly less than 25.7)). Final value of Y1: 0.82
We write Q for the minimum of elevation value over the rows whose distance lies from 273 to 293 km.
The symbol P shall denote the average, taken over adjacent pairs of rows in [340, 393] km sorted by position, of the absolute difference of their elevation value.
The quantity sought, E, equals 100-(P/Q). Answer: 99.93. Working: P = 1.6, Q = 24.57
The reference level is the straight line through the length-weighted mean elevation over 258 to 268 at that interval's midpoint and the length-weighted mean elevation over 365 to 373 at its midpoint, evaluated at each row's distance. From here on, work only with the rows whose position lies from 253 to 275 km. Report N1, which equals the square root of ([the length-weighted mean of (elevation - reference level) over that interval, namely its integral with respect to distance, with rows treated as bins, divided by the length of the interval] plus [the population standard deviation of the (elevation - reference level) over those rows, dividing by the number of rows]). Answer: 0.6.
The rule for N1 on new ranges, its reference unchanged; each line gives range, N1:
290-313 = 1.6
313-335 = 1.8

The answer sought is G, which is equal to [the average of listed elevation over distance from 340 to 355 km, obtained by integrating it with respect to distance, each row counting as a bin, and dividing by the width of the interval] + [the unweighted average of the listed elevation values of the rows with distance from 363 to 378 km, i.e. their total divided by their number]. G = 35.6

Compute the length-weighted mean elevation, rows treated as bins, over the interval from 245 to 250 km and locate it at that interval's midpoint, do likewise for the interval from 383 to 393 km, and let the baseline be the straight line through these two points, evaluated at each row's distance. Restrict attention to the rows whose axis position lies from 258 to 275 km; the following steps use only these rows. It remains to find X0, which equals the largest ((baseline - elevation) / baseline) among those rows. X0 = 0.069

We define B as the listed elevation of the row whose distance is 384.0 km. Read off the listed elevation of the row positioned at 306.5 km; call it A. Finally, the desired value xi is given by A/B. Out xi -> 0.95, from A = 24.39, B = 25.69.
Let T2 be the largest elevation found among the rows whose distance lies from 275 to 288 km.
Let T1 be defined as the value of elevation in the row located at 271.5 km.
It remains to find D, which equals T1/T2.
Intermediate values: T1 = 24.23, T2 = 26.67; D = 0.91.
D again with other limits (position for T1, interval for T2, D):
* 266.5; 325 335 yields 1.02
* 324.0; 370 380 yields 1.02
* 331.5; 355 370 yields 1.05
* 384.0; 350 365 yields 1.53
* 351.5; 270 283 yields 0.50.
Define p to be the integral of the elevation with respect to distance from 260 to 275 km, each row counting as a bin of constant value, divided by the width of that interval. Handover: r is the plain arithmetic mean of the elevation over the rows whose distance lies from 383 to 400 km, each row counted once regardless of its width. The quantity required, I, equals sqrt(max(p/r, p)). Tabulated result 5.08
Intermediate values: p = 25.8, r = 27.6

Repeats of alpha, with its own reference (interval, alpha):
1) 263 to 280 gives 1.0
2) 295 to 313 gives 0.8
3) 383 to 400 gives 1.2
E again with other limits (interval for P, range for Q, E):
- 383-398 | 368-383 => 99.97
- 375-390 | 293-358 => 99.85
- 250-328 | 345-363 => 99.91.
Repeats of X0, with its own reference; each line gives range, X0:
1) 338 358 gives 0.540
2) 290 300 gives 0.055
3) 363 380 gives 0.370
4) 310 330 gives 0.106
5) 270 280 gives 0.069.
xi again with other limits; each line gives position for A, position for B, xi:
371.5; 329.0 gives 0.91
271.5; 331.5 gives 1.03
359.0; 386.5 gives 0.55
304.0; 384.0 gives 1.01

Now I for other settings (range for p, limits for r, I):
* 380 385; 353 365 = 5.05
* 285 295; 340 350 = 5.05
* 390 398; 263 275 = 5.27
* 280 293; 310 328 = 5.02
